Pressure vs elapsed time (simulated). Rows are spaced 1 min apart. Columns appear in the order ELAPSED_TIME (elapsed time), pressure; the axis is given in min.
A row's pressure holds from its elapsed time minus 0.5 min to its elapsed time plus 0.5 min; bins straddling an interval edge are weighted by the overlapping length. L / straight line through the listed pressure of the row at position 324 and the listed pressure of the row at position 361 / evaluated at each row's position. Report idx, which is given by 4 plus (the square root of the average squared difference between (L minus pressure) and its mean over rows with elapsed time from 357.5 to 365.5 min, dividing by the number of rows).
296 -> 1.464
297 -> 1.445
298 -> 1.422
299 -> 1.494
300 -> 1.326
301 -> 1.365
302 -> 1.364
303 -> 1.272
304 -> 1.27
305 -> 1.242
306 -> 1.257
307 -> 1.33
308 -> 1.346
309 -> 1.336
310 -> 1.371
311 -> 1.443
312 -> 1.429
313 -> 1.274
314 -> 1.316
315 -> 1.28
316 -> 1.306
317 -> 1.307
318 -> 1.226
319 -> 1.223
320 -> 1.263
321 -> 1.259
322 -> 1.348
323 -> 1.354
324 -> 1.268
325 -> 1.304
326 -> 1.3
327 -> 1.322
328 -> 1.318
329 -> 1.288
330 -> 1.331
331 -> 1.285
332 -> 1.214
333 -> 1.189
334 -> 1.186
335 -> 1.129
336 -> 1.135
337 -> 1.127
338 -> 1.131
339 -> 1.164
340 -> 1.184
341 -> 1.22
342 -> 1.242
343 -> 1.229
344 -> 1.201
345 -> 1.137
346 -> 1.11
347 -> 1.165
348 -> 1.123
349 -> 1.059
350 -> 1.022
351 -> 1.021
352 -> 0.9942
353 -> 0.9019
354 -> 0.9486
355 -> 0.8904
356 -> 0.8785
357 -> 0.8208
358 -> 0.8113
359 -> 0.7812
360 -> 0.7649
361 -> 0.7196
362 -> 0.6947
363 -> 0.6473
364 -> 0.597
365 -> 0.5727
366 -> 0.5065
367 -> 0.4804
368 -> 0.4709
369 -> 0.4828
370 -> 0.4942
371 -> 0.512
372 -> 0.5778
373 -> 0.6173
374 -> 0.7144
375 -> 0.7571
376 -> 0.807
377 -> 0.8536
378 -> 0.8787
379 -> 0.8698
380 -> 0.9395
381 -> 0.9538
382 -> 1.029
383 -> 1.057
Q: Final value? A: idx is 4.05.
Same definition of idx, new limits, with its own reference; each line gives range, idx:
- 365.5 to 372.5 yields 4.06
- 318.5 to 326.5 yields 4.07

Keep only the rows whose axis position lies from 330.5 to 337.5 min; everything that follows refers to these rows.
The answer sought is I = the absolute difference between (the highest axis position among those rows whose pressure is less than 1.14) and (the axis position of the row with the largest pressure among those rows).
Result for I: 6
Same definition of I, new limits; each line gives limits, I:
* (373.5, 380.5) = 0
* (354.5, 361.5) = 6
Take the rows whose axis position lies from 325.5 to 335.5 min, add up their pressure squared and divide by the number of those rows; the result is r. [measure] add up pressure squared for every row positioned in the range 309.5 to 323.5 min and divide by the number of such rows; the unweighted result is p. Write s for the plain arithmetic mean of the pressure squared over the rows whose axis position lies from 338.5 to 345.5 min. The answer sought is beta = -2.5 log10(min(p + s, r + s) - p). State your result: -0.3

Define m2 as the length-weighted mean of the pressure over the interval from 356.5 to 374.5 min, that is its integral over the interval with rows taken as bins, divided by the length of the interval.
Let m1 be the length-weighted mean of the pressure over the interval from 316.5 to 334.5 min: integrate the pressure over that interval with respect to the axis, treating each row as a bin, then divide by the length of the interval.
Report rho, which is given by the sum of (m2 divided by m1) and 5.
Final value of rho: 5.5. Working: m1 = 1.28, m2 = 0.63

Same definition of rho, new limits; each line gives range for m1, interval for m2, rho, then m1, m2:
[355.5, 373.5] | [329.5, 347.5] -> 6.9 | 0.63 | 1.19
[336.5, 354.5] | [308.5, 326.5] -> 6.2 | 1.11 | 1.31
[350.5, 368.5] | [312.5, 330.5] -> 6.7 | 0.75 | 1.29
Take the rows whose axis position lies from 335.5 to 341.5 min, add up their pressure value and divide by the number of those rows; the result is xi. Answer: 1.16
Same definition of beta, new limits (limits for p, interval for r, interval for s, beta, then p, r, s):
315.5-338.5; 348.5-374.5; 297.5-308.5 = 0.3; 1.57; 0.6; 1.8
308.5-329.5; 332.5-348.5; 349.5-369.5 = 1.6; 1.72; 1.4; 0.6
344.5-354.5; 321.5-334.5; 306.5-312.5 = -0.7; 1.11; 1.7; 1.9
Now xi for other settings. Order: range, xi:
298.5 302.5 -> 1.39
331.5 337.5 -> 1.16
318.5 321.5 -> 1.25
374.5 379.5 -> 0.83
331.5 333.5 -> 1.20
